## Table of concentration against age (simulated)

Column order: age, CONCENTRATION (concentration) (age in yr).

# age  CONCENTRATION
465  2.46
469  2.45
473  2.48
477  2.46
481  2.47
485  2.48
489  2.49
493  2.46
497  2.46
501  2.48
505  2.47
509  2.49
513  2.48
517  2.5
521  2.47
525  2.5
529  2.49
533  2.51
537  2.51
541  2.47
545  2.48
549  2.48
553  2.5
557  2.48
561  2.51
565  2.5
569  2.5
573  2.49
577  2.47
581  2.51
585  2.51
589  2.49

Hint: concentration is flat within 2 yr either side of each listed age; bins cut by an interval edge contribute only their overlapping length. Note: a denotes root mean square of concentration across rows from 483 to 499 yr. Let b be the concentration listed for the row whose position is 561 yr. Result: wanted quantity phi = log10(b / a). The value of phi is 0.007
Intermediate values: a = 2.47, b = 2.51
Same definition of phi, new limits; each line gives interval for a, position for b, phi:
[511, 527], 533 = 0.004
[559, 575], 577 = -0.005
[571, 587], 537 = 0.003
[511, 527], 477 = -0.005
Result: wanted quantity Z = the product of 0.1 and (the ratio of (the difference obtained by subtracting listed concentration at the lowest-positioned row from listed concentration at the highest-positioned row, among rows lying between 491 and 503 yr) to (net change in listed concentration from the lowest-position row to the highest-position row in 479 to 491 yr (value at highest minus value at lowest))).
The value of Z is 0.10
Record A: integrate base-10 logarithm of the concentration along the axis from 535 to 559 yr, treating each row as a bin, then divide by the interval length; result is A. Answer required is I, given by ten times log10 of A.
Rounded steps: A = 0.396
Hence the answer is -4.03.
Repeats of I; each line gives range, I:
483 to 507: -4.05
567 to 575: -4.01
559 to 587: -4.00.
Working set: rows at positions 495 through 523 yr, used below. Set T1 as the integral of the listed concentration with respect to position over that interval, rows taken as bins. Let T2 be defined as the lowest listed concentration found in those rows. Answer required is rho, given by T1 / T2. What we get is 28.21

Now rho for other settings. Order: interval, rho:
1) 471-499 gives 28.13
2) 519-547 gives 28.23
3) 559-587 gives 28.32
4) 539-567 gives 28.21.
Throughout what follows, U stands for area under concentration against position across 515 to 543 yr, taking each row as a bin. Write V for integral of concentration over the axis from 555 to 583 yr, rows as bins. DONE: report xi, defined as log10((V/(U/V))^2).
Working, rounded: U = 69.8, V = 69.8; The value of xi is 3.69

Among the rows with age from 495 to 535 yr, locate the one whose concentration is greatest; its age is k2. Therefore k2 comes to 533 yr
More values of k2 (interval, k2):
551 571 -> 561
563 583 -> 581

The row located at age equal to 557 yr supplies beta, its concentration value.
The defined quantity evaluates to 2.48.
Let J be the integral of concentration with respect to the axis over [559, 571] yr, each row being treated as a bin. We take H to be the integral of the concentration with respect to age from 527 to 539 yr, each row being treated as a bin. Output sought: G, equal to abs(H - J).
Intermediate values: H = 30.0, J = 30.04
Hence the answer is 0.00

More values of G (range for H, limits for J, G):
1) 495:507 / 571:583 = 0.24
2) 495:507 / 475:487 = 0.00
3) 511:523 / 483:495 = 0.08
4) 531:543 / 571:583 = 0.08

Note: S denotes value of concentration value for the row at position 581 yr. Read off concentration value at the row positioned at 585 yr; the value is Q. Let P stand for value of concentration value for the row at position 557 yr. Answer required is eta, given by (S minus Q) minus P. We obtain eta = -2.480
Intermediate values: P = 2.48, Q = 2.51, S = 2.51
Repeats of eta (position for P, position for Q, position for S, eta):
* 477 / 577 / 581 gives -2.420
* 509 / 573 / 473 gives -2.500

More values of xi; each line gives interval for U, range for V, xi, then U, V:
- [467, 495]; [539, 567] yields 3.69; 69.2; 69.7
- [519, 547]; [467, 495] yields 3.67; 69.7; 69.2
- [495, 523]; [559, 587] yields 3.70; 69.4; 70.0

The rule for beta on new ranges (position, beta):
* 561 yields 2.51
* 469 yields 2.45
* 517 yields 2.5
